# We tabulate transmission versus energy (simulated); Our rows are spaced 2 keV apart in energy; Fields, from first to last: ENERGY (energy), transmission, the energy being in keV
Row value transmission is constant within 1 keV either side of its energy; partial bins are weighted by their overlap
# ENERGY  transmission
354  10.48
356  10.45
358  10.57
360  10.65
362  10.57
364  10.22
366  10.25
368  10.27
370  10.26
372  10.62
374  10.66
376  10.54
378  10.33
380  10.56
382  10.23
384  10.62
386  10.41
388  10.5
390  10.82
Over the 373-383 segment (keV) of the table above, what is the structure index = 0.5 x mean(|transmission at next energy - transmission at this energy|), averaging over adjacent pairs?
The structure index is 0.11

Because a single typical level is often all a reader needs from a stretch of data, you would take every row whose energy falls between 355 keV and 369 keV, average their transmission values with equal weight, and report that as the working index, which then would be 10.4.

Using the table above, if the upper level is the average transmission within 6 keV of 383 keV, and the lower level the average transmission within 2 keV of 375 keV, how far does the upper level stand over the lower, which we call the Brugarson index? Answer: -0.16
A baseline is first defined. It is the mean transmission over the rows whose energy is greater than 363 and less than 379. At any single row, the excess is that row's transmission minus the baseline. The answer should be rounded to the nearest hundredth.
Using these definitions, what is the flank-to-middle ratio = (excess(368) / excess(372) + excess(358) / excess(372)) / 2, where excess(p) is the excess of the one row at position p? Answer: 0.12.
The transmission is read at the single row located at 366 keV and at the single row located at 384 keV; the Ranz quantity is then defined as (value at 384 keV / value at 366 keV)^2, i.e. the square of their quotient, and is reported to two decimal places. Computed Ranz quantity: 1.07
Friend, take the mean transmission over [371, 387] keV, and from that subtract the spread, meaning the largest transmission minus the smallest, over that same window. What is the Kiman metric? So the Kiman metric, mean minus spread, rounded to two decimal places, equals 10.07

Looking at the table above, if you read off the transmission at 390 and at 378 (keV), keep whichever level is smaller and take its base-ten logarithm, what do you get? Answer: 1.01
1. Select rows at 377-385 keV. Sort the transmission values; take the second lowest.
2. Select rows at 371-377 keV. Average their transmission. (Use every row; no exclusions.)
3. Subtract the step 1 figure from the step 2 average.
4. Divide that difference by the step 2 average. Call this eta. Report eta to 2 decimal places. 0.03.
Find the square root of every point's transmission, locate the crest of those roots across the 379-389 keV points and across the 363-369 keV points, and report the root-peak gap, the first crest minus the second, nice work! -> 0.054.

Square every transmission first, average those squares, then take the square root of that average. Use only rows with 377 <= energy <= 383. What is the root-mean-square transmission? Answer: 10.4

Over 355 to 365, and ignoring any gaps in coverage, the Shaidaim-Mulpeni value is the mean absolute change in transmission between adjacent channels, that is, 0.16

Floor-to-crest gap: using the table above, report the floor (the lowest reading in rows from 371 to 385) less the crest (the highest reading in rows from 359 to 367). -0.420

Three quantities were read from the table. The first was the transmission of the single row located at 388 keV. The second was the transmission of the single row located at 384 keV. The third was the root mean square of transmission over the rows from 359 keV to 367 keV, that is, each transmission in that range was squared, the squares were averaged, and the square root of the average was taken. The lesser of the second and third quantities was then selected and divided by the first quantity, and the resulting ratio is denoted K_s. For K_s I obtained 0.99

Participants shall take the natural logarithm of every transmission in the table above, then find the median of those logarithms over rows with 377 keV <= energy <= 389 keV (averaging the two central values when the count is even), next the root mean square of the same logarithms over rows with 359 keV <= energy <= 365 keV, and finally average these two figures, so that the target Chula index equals 2.348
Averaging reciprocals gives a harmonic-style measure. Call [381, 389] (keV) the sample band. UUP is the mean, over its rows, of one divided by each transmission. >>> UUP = 0.0958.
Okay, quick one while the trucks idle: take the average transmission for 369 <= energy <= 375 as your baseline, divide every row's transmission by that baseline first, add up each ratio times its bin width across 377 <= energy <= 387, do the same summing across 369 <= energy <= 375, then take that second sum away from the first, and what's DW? 4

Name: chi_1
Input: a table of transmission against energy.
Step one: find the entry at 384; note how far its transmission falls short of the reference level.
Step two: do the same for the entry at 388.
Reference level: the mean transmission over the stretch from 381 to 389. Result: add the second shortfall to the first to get -0.240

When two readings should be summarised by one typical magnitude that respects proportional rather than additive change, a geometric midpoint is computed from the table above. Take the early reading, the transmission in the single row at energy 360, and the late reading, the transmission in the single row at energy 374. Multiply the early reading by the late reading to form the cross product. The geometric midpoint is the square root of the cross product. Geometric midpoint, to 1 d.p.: 10.7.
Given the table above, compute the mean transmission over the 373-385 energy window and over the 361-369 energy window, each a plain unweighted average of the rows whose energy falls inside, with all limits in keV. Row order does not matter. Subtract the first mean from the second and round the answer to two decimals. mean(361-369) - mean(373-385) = -0.16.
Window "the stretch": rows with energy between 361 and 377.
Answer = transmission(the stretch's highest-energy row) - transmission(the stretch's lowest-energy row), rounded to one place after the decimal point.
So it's 0.0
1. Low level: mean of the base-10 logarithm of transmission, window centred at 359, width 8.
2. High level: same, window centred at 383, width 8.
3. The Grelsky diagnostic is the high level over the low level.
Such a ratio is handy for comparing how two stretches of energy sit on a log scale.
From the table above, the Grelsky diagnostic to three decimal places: 0.996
